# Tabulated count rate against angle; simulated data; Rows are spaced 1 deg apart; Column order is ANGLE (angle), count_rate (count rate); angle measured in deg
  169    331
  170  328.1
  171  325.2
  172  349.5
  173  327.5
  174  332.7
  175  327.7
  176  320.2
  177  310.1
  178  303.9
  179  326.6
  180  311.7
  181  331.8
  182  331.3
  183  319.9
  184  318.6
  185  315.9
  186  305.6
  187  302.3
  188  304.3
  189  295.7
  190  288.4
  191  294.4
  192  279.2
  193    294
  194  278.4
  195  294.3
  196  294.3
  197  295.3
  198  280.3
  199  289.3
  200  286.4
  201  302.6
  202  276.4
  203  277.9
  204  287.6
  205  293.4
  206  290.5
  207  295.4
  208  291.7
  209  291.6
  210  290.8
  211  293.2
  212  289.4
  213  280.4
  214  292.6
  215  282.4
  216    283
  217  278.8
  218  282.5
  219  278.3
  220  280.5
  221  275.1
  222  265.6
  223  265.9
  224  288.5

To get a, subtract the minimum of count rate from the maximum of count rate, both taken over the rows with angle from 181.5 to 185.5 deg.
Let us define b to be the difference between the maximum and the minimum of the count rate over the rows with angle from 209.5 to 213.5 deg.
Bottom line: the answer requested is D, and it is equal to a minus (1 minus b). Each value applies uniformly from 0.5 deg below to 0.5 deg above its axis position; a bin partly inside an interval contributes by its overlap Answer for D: 27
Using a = 15.4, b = 13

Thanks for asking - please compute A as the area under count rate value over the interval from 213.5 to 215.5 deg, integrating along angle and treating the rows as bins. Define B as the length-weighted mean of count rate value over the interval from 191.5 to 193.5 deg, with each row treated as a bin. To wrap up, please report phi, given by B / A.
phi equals 0.498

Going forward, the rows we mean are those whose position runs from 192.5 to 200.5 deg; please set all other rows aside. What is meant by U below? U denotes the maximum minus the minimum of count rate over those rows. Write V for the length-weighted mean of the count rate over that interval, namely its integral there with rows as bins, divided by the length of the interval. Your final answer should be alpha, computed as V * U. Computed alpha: 4885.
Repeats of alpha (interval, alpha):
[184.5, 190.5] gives 8306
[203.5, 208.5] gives 2275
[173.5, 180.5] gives 9187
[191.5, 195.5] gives 4555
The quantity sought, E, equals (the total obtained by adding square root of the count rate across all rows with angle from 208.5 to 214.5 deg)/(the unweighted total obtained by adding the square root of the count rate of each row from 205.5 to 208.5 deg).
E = 2.0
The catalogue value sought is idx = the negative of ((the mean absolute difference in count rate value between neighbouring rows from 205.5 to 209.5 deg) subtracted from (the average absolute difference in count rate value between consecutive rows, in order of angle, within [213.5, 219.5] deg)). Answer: -2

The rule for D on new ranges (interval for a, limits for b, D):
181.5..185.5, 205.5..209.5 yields 19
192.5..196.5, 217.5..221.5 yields 22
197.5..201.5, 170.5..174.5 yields 46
